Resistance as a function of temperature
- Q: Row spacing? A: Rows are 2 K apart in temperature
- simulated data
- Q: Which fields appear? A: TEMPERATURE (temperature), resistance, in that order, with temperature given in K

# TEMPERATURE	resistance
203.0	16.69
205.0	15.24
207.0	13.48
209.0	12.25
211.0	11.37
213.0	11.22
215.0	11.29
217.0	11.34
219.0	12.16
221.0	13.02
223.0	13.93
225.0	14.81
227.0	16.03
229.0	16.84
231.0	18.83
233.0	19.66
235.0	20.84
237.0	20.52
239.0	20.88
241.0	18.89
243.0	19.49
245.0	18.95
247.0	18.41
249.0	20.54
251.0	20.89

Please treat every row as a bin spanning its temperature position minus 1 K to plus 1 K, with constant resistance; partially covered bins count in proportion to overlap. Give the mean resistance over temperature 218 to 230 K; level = 14.5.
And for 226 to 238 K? 18.8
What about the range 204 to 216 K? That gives 12.5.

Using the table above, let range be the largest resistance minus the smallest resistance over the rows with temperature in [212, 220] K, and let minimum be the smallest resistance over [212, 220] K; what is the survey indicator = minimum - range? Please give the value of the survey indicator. 10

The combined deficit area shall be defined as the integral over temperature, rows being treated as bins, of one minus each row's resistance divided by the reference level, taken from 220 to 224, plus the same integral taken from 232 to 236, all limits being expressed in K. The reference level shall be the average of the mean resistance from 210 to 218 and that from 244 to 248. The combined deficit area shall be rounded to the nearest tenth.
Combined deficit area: -1.0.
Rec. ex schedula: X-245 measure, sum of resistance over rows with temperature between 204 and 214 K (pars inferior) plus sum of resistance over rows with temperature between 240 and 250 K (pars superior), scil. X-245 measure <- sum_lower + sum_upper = 160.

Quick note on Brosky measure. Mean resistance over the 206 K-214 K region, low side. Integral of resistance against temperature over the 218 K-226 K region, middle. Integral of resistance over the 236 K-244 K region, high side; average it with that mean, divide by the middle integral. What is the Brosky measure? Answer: 0.80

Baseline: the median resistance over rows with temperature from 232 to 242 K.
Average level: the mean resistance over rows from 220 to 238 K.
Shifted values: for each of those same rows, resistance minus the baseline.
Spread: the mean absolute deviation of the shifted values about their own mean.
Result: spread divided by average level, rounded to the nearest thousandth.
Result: 0.145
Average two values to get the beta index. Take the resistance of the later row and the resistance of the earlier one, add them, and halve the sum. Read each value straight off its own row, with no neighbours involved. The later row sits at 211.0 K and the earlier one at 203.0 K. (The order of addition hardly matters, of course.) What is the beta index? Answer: 14.0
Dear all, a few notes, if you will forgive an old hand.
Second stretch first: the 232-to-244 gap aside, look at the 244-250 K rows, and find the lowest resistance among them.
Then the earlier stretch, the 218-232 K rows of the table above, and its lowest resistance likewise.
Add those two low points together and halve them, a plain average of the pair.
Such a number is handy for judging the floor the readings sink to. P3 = 15.3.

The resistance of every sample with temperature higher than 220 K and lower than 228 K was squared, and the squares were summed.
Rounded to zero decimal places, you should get 840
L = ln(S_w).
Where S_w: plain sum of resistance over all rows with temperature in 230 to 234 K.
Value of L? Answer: 3.65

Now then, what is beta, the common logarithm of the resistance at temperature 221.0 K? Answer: 1.115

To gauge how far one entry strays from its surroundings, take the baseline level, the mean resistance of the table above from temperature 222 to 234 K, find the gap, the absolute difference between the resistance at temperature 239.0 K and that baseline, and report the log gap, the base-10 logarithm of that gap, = 0.62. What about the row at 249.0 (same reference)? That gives 0.59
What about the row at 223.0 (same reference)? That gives 0.44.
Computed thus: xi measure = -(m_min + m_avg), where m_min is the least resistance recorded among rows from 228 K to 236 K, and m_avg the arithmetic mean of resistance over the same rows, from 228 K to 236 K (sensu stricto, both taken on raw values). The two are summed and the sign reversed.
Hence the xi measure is -35.9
